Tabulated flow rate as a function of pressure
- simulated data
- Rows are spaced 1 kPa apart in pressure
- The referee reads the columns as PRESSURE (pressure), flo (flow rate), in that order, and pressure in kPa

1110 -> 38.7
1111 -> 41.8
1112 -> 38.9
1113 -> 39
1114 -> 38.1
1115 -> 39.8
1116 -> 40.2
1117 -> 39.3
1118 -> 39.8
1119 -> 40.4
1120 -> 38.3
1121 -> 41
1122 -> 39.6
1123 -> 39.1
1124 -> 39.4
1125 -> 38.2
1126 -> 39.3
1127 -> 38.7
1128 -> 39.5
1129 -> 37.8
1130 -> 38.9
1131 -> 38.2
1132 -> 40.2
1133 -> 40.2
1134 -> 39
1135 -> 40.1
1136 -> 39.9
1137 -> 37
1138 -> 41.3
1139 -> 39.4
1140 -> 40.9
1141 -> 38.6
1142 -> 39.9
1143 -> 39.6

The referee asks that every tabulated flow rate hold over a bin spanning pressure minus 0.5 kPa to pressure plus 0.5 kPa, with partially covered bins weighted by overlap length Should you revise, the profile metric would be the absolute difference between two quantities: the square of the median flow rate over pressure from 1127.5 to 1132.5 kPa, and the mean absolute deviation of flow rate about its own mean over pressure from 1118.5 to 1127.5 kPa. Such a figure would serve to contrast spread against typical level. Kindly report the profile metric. 1513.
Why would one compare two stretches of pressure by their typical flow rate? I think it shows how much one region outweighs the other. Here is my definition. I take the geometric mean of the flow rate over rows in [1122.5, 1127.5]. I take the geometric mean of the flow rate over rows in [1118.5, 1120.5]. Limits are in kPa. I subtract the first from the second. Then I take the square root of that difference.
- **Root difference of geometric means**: 0.6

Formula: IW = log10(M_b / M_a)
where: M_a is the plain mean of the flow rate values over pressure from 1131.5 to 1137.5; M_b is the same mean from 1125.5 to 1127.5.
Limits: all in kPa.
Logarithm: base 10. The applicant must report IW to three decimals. -0.004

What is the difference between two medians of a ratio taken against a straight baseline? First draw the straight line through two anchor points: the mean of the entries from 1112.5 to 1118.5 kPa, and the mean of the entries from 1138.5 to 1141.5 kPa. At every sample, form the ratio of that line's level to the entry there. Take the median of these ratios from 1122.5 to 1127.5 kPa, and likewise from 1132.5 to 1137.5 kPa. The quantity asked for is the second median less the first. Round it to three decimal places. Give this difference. -0.017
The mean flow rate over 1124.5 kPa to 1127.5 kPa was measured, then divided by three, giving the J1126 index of 12.9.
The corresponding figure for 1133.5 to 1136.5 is 13.2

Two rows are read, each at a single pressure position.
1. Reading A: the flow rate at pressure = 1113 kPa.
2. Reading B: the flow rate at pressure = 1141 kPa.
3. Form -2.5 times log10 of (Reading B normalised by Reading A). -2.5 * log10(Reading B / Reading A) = 0.01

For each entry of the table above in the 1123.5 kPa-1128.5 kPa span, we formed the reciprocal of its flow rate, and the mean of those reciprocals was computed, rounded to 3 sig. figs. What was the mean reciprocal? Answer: 0.0256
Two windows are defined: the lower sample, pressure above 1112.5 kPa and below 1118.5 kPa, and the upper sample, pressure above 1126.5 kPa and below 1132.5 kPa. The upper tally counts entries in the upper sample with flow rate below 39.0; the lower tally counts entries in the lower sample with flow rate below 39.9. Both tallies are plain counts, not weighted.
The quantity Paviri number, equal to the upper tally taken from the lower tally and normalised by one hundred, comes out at 0.010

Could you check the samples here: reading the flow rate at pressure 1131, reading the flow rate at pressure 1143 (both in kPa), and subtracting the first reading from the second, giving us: 1.4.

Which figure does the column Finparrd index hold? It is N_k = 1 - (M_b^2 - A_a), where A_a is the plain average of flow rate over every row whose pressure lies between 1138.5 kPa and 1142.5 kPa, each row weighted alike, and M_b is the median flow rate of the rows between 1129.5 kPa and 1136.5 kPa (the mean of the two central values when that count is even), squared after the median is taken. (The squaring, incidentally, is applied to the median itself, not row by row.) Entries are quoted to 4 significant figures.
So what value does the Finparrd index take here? -1551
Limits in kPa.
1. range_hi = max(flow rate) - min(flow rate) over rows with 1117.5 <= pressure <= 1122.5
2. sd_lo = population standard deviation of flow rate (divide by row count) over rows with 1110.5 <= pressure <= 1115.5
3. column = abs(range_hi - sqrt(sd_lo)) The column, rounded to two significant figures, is 1.6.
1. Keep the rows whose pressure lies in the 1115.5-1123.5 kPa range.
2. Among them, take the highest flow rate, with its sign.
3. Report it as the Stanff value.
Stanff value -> 41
